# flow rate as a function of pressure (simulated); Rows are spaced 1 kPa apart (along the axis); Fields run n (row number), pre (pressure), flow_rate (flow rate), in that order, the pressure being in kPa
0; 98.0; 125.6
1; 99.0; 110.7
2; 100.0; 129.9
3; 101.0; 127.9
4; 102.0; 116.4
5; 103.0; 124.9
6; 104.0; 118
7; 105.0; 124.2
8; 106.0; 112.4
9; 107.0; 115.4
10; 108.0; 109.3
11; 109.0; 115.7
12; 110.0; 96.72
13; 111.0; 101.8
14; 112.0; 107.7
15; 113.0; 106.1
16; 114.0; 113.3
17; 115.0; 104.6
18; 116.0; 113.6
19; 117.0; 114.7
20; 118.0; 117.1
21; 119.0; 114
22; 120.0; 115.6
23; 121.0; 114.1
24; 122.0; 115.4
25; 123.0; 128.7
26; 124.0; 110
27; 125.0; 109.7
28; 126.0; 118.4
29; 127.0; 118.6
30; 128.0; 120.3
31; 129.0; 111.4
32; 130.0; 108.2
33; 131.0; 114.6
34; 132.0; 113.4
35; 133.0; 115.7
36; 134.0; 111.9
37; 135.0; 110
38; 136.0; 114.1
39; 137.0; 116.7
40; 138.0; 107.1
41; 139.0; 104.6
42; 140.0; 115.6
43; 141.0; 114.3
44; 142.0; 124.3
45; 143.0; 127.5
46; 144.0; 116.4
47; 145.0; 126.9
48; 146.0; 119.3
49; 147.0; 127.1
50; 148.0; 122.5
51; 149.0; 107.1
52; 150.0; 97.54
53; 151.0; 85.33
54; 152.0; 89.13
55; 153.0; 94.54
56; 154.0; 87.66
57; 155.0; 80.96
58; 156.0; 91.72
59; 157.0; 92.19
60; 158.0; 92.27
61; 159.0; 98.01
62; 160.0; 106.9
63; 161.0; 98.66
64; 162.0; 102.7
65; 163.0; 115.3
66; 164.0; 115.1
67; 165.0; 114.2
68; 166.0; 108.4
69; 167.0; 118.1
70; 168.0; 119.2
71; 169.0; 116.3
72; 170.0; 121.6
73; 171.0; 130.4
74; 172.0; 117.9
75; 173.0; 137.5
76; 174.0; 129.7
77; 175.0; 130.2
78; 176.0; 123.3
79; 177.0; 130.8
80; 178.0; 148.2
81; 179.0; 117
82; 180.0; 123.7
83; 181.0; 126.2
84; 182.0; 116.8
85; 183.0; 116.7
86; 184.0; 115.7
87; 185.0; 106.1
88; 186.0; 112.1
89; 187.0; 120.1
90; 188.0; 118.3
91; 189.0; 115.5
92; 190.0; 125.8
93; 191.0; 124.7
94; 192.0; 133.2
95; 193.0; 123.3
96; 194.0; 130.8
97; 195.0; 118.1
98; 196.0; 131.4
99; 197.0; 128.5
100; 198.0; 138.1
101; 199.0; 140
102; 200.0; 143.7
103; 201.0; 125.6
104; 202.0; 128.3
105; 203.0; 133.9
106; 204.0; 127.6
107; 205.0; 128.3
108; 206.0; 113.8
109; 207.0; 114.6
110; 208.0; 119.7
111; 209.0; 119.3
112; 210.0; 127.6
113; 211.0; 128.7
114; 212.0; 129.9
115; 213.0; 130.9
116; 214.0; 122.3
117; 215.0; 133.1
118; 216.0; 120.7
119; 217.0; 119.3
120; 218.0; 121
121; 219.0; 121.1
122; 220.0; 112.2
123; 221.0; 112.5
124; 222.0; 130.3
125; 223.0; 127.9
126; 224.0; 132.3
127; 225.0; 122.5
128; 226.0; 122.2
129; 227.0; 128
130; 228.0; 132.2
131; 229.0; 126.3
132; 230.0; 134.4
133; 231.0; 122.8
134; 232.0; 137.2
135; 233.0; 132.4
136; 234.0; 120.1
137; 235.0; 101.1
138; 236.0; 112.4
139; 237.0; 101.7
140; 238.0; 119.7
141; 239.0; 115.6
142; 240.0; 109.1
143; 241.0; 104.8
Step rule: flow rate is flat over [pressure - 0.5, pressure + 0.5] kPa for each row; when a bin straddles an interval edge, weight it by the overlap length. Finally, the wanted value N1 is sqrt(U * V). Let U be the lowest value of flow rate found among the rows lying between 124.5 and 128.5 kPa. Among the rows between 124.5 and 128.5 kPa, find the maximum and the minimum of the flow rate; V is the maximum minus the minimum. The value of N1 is 34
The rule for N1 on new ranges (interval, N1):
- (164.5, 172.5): 49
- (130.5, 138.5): 32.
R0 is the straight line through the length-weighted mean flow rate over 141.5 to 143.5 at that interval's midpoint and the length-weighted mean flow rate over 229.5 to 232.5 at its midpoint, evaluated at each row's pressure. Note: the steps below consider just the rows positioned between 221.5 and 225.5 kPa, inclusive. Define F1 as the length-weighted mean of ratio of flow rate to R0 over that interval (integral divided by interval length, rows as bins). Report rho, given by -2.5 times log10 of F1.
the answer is 0.02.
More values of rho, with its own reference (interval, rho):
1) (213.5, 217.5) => 0.06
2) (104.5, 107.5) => 0.06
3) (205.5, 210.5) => 0.10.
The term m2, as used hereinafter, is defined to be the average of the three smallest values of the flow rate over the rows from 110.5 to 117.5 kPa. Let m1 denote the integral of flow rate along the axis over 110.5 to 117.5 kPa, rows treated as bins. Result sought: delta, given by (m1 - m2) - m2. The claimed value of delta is 553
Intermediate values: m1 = 762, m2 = 104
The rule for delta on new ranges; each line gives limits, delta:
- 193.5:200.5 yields 679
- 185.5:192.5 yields 619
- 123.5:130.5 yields 578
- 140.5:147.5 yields 622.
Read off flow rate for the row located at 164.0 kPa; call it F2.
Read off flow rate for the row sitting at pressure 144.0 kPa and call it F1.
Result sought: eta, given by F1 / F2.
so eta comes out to 1.01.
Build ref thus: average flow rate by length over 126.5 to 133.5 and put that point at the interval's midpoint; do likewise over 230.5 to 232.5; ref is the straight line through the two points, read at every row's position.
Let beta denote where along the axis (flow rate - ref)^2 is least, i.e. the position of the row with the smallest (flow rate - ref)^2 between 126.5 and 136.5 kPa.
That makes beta 131.0 kPa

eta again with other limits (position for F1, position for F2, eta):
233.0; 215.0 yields 0.99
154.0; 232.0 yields 0.64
